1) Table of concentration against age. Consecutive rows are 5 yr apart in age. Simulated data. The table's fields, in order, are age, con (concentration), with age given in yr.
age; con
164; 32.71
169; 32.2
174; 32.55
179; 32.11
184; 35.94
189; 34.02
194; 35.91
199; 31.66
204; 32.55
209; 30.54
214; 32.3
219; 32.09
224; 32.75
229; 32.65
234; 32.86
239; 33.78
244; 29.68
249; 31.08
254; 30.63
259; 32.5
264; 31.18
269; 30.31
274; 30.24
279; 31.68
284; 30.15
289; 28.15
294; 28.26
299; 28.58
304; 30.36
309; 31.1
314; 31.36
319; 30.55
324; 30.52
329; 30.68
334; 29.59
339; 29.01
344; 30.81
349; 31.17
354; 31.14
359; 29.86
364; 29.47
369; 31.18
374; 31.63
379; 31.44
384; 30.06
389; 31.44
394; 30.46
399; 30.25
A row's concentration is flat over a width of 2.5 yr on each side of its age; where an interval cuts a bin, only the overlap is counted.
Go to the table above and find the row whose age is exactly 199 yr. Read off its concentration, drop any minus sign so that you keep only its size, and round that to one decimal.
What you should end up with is 31.7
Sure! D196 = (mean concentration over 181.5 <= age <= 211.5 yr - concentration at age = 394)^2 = 8.9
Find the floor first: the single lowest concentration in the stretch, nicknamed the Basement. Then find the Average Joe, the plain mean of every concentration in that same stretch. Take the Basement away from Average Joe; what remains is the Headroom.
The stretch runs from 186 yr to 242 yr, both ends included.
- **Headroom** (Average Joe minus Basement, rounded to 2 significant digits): 2.3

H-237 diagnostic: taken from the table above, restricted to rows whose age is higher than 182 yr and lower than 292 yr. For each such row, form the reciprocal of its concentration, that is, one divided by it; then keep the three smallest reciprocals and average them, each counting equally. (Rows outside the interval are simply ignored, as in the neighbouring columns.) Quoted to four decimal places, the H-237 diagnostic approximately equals 0.0284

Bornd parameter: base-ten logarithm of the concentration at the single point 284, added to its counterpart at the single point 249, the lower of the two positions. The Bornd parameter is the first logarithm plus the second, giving 2.97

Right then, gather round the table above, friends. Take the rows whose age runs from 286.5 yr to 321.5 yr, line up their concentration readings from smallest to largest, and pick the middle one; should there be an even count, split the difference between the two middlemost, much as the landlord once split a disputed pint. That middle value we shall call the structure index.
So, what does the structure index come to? 30.36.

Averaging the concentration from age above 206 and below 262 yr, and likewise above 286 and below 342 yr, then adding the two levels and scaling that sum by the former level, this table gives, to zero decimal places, 1969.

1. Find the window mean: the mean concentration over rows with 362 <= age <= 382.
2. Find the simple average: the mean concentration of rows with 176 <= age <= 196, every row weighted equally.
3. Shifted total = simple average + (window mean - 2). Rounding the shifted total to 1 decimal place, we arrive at 63.4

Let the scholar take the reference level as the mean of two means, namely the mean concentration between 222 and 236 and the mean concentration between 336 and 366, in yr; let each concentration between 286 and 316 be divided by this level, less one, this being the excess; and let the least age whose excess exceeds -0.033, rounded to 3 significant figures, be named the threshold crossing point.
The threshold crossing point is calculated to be 309 yr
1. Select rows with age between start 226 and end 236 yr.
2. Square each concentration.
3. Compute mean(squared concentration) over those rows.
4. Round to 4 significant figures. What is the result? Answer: 1073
